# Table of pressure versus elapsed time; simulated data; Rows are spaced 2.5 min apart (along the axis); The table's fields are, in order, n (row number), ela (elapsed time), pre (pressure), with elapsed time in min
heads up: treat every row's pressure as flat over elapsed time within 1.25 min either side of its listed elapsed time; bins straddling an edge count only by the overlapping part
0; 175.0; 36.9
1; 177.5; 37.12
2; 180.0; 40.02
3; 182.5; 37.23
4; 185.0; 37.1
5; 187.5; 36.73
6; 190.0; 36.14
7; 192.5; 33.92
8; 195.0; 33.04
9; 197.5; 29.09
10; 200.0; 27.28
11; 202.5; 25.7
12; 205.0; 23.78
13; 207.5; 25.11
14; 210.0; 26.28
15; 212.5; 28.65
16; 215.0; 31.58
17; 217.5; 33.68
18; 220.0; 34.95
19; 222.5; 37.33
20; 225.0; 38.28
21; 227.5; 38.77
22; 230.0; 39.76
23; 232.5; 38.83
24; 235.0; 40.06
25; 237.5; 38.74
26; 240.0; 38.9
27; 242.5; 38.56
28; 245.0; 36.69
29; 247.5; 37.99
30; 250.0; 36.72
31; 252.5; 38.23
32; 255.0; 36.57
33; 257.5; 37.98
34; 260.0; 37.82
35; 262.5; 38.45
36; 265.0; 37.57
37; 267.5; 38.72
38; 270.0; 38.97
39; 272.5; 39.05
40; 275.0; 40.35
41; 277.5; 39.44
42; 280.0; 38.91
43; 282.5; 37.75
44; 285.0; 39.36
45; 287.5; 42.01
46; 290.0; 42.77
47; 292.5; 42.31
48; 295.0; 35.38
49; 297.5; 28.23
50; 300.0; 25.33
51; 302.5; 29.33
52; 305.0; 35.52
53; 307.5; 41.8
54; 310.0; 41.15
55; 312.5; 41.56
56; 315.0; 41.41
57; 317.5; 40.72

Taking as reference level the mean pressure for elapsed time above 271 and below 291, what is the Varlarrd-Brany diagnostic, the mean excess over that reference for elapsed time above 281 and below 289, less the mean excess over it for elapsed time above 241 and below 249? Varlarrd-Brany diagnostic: 2.0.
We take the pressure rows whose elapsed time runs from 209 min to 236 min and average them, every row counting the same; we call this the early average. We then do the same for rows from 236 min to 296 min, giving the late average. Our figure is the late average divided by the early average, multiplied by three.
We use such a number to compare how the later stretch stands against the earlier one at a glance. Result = 3.3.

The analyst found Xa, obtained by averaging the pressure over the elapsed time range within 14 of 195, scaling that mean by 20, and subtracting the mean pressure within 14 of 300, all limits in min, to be 591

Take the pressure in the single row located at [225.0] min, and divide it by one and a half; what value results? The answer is 26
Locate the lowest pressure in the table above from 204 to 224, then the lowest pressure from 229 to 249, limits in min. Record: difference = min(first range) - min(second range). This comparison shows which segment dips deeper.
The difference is -13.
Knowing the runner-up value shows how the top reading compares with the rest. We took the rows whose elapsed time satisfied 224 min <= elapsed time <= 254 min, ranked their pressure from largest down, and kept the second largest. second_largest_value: 39.76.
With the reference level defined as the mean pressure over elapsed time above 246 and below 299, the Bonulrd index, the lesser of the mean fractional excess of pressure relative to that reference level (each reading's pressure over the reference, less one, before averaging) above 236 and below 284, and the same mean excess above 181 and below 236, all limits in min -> -0.13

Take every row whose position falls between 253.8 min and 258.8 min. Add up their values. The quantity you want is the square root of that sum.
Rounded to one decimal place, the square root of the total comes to 8.6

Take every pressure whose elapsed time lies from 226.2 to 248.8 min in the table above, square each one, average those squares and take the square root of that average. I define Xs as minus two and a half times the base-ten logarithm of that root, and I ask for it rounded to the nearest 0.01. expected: -3.97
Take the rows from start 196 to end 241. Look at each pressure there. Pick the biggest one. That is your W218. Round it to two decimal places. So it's 40.06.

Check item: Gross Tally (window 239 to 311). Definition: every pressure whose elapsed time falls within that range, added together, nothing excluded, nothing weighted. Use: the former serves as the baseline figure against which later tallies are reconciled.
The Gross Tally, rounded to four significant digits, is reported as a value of 1092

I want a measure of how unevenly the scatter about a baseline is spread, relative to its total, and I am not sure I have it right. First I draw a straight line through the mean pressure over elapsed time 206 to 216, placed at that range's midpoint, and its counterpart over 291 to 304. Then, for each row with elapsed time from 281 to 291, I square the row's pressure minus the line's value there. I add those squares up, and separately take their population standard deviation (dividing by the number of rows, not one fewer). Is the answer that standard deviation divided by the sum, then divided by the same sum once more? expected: 0.0003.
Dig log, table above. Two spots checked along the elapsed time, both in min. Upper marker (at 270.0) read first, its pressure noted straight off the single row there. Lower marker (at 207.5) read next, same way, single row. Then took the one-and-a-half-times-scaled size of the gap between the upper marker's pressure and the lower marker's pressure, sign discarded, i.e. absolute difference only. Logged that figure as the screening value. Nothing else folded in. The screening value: 21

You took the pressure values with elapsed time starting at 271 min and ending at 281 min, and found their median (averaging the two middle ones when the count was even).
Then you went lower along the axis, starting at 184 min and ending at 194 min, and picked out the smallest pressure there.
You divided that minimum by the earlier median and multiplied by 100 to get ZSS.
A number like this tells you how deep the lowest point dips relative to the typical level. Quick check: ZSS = 86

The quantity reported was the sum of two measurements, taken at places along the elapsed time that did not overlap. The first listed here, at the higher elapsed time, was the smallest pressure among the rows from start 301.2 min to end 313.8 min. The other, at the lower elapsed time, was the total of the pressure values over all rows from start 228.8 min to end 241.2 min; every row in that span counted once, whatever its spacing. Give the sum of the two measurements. 226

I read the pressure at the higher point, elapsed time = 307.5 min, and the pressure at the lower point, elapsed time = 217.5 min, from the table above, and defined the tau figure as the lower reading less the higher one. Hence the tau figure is -8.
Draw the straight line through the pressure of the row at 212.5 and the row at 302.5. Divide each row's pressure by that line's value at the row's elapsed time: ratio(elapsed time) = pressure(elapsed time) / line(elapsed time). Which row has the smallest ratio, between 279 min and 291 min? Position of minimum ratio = 282.5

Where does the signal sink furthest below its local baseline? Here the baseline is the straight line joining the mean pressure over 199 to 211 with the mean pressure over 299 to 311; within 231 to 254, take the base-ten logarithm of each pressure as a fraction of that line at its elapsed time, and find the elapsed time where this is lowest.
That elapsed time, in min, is 250.0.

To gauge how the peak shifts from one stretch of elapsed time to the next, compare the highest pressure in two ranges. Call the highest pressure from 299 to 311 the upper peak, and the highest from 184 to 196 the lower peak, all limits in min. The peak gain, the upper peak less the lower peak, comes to 4.7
